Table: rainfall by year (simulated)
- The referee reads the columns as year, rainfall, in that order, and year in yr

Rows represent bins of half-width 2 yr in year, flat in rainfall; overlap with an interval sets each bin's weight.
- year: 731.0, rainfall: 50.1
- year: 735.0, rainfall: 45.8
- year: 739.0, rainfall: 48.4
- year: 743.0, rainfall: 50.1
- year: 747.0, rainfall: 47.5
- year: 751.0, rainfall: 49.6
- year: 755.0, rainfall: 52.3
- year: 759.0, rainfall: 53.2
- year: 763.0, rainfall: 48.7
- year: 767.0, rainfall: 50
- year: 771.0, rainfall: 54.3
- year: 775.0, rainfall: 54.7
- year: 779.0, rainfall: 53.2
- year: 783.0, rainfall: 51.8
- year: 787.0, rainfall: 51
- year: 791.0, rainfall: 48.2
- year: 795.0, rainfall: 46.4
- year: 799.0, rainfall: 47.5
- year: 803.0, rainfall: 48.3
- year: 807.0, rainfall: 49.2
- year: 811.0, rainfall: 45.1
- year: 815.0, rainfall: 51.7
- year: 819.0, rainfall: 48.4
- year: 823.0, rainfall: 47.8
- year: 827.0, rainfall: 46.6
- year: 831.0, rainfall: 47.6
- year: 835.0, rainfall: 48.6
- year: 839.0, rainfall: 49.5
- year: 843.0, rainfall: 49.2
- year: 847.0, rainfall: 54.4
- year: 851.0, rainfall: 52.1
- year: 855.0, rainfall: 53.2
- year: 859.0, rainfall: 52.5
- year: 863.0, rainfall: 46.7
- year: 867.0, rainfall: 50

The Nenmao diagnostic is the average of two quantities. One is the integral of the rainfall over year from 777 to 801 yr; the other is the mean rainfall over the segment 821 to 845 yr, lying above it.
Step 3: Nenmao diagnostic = 620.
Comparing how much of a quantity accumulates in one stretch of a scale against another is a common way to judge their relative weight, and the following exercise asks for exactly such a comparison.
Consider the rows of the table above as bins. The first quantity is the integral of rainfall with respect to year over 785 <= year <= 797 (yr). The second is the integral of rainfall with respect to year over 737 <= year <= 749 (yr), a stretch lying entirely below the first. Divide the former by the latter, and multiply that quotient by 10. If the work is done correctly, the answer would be 10.0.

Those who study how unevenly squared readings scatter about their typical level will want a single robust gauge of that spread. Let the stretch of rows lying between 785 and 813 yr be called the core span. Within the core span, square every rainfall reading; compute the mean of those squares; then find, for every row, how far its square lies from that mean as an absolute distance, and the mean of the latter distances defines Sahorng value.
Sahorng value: 133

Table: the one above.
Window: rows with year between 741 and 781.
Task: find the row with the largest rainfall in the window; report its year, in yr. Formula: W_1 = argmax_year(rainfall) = 775.0 yr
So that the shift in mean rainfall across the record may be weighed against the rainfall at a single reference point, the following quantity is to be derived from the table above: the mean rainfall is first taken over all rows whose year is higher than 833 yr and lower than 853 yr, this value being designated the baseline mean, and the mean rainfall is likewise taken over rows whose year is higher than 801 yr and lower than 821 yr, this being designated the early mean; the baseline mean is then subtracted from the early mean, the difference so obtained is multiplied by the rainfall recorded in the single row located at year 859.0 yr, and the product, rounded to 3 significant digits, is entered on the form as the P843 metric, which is -117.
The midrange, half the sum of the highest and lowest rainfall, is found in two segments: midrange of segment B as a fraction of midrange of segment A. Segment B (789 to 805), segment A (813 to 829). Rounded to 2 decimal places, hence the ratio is 0.96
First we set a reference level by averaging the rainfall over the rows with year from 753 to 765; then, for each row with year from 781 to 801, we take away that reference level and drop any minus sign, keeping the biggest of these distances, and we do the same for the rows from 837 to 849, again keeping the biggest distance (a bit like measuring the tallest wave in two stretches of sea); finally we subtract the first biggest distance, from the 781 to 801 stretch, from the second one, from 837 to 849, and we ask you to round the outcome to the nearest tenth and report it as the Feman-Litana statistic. -2.0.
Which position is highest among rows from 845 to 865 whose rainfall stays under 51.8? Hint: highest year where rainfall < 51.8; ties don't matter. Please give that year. 863.0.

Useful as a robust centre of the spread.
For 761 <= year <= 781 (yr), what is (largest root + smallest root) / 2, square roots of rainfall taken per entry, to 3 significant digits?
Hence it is 7.19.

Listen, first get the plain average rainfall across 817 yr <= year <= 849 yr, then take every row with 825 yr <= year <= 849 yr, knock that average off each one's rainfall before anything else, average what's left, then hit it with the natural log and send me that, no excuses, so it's -1.19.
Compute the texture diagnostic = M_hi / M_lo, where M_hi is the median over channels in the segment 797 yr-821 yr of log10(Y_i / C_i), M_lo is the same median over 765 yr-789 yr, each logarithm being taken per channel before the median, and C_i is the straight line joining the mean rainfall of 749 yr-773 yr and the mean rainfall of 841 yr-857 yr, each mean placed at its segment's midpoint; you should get -3.8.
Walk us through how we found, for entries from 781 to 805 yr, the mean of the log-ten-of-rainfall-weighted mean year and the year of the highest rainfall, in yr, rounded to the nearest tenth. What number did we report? 788.0 yr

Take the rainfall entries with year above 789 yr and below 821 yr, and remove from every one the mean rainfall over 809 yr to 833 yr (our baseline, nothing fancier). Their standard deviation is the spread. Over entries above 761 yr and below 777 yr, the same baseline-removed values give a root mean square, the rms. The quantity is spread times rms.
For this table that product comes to 9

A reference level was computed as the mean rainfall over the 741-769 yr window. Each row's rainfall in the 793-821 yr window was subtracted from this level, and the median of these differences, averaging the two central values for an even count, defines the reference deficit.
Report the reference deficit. 1.9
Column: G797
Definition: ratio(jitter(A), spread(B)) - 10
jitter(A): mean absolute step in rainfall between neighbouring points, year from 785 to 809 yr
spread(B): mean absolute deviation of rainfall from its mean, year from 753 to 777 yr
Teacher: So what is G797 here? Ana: -9.22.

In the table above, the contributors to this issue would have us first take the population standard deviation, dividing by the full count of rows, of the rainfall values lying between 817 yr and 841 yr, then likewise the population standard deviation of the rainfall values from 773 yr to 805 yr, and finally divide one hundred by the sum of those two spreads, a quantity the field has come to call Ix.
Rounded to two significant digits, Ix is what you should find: 27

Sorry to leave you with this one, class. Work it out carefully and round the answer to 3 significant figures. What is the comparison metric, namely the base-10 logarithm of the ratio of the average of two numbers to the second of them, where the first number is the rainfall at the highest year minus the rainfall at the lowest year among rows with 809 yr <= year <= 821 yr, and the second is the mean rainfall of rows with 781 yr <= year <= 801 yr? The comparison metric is -0.273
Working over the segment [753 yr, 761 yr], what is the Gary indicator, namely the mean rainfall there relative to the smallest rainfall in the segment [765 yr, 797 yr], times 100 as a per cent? 114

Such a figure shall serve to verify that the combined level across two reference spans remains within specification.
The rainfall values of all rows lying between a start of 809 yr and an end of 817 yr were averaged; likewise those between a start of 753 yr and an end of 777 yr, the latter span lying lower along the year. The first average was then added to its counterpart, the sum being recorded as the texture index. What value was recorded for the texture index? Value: 101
